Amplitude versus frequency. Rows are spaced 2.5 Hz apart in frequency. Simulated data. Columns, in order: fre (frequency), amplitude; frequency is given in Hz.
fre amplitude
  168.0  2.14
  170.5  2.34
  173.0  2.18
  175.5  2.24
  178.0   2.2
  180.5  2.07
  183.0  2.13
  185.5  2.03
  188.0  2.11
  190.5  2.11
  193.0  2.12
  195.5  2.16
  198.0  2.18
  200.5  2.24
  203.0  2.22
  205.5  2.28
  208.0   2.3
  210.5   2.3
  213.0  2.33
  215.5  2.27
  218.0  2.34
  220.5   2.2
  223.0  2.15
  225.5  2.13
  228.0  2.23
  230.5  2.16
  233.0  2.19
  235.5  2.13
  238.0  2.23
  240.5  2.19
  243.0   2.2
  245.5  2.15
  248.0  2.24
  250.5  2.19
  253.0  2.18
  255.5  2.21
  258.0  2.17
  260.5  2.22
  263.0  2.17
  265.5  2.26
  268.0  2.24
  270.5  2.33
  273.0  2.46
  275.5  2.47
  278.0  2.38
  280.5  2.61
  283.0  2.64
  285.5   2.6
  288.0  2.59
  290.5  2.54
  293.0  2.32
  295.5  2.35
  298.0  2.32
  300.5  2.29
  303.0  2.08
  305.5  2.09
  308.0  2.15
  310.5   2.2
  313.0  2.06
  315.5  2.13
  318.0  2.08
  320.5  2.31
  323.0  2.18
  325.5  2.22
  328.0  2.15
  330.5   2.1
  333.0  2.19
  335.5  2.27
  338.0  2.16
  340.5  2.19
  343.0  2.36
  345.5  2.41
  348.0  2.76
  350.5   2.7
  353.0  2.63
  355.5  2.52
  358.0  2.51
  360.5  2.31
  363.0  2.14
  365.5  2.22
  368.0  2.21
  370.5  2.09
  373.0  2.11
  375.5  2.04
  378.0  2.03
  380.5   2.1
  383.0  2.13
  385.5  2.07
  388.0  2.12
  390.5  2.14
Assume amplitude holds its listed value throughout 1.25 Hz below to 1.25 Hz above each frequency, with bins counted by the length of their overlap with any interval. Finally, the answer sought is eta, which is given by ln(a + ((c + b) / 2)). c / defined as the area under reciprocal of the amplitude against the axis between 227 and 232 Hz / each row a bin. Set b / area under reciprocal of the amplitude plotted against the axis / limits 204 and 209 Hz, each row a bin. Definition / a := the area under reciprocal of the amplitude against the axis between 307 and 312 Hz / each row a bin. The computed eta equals 1.51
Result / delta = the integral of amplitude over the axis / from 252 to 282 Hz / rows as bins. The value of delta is 69.4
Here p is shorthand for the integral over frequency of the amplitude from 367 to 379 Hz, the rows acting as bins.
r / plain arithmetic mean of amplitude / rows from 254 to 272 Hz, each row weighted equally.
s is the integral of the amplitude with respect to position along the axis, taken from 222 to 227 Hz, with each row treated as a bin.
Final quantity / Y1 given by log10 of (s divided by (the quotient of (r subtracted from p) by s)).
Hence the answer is 0.7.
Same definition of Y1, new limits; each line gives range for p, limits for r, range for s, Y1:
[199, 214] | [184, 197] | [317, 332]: 1.5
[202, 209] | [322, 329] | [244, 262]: 2.1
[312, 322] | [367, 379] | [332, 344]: 1.6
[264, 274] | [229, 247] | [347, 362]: 1.8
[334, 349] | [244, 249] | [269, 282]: 1.5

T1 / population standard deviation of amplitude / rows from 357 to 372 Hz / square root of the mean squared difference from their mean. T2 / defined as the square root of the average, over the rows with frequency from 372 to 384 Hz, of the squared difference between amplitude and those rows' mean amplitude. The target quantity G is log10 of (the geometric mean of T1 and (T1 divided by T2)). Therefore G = -0.2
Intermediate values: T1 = 0.14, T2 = 0.040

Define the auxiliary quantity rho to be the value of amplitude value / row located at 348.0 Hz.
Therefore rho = 2.76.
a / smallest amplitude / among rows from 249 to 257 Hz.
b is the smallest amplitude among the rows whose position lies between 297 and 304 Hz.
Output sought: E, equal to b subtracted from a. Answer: 0.10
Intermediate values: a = 2.18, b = 2.08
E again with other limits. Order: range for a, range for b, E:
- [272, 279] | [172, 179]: 0.20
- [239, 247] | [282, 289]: -0.44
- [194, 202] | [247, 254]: -0.02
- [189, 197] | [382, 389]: 0.04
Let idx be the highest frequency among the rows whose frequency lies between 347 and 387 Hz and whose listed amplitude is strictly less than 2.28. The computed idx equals 385.5 Hz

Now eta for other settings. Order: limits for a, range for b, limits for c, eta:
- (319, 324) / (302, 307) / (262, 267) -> 1.52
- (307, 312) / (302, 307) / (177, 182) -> 1.54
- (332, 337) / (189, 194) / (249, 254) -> 1.52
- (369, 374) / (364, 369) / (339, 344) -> 1.53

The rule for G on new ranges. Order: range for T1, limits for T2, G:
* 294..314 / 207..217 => -0.1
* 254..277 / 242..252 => -0.2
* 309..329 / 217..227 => -0.6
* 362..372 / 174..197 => -0.7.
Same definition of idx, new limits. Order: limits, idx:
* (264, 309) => 308.0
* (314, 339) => 338.0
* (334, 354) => 340.5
